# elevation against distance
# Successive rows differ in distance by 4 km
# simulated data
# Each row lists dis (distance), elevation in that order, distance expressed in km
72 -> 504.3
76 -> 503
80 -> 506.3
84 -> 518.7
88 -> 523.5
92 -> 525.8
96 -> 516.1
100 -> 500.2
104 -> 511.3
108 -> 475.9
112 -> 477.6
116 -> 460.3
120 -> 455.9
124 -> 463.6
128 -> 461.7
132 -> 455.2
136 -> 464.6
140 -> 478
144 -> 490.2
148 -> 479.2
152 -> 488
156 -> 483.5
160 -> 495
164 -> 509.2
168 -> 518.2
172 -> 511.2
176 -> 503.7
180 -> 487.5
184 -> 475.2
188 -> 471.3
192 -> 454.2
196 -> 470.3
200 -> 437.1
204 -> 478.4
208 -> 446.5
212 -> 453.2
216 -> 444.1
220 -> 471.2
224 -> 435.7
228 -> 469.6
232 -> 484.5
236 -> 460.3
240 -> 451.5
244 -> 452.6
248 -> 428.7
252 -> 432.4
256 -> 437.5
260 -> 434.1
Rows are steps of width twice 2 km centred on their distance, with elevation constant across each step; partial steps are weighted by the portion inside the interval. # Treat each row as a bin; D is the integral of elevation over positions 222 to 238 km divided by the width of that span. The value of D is 463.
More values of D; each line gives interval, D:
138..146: 484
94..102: 508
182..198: 468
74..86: 509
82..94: 523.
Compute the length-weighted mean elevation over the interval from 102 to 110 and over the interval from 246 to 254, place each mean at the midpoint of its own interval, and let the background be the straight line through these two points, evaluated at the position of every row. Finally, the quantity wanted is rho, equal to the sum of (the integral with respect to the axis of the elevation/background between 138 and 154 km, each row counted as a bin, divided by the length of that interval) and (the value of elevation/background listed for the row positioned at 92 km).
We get 2.07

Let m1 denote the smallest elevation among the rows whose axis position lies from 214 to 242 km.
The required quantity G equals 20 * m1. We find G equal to 8714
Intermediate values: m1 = 435.7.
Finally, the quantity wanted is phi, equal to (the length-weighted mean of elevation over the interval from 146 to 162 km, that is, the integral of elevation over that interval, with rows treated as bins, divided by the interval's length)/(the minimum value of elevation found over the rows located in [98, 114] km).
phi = 1.02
